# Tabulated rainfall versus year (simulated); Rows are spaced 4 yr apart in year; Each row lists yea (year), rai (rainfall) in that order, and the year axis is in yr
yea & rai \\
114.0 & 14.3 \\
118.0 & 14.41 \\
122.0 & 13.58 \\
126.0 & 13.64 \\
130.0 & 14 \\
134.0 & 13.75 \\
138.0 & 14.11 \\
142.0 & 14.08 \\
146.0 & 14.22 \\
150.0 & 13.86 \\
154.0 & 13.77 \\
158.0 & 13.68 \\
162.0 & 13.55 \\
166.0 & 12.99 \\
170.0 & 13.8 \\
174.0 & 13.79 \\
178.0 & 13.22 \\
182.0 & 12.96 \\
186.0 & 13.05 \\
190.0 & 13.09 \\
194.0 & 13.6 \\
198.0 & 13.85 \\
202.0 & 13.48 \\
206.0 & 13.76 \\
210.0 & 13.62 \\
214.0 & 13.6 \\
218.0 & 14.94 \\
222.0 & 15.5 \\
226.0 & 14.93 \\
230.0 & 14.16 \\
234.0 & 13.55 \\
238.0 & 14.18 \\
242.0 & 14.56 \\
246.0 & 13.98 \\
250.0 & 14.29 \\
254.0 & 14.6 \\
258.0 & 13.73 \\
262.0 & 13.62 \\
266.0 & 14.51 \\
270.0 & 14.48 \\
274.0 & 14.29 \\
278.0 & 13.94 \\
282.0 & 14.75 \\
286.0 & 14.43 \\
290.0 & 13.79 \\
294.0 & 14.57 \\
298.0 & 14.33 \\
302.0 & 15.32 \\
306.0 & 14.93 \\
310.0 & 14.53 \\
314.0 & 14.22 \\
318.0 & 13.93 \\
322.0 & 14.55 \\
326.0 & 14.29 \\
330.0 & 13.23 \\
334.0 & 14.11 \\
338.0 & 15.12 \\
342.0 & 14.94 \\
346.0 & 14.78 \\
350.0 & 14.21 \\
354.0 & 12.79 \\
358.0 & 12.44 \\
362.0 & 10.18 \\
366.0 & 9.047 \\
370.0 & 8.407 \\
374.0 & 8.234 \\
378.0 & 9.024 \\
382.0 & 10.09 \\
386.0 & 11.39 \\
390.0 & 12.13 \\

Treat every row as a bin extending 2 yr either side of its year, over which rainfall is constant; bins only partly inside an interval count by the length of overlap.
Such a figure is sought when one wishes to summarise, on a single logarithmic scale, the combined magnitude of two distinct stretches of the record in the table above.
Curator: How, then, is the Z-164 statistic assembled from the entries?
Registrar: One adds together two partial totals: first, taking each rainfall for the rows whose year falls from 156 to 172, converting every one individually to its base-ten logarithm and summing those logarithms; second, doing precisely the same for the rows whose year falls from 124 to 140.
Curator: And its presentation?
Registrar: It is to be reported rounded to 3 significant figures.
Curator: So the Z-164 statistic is 9.09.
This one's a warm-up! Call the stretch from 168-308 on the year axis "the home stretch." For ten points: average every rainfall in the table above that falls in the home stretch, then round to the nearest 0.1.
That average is 14.1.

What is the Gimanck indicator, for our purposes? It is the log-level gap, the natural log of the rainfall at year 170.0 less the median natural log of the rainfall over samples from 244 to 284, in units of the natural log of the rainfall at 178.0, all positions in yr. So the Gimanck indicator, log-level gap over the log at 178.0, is -0.014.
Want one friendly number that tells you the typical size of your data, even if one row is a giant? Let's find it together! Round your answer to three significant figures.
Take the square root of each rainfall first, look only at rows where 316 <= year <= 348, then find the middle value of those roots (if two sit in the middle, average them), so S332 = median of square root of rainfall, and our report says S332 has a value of 3.80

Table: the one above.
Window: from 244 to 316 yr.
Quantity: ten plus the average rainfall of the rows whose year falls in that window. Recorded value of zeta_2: 24.4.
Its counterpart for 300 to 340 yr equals 24.4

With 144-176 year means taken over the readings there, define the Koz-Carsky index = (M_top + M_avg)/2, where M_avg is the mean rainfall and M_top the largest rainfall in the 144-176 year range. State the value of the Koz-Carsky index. 14.0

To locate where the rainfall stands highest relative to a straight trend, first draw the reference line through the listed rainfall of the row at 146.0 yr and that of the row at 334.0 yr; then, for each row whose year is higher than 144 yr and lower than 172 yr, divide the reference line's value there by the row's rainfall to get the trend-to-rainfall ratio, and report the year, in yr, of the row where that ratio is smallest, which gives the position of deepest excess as 146.0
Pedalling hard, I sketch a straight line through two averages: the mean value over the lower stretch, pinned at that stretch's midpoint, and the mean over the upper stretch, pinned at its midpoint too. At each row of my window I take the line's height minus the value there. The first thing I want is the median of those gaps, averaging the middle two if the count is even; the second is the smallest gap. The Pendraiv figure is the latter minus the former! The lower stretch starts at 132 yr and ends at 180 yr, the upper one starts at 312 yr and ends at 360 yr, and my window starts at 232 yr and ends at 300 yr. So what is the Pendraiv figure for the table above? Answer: -0.45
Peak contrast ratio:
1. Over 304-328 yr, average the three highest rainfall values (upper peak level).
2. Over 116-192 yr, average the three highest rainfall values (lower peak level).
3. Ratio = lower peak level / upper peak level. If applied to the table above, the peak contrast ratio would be 0.97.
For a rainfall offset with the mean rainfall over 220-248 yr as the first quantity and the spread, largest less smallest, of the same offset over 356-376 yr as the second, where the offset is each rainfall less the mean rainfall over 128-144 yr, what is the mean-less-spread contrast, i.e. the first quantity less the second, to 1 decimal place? -3.8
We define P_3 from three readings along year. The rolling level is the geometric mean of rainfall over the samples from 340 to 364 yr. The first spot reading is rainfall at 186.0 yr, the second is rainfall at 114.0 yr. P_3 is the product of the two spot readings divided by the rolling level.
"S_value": 14.2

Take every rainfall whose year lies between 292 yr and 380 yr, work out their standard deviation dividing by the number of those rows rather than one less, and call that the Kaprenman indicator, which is 2.33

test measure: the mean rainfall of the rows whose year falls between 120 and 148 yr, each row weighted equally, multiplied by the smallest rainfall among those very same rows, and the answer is 189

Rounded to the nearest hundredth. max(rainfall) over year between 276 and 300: 14.75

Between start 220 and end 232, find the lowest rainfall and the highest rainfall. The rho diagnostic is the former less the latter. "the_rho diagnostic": -1.34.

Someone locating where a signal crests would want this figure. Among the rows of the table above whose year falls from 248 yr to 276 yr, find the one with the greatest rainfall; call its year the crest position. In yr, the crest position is 254.0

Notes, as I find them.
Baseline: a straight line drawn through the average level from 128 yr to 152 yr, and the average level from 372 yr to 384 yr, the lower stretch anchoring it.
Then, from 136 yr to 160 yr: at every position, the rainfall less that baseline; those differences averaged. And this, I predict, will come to 0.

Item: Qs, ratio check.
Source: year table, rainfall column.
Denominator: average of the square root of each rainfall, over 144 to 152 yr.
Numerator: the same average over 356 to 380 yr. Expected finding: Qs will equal 0.82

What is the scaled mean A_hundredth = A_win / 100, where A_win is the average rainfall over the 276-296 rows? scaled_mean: 0.143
